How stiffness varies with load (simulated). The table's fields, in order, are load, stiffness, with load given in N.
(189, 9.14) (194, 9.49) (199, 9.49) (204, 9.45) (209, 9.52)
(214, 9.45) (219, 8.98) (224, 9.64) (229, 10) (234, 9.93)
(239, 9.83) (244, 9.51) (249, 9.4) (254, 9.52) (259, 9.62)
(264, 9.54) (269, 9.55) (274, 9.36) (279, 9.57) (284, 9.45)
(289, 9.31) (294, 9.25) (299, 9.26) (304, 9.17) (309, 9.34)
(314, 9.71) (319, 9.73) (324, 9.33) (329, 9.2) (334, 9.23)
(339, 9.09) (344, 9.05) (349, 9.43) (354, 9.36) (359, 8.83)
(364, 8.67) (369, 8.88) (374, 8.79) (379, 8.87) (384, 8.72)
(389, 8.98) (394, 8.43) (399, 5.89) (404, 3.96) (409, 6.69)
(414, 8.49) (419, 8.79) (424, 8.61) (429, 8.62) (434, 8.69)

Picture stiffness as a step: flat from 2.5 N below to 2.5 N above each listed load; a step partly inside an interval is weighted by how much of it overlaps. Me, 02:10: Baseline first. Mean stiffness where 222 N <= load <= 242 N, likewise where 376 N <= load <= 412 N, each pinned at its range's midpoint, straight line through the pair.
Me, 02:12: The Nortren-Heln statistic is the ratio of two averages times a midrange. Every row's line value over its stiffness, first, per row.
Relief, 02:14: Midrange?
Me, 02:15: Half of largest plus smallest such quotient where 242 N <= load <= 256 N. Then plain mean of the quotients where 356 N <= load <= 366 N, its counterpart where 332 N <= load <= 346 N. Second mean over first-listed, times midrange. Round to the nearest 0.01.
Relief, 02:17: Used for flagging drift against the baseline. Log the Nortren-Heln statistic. 1.01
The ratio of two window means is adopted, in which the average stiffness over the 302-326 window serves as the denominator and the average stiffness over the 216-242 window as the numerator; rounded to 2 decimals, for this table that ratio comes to 1.02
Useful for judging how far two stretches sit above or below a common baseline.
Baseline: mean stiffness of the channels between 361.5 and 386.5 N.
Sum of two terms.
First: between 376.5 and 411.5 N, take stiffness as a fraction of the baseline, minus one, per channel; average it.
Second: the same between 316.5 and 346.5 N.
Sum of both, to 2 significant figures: -0.11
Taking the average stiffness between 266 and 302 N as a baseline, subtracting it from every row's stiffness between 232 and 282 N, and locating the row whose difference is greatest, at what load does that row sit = 234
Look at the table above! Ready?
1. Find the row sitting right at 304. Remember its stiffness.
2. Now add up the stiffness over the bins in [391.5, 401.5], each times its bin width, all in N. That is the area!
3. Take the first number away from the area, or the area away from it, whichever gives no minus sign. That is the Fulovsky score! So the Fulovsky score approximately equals 62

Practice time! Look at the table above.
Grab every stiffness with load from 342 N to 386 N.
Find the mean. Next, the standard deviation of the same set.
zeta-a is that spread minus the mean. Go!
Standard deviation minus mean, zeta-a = -8.7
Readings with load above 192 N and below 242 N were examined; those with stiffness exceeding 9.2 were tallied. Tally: 9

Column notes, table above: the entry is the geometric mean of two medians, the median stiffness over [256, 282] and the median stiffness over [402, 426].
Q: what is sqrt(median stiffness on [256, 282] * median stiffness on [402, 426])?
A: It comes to 9.00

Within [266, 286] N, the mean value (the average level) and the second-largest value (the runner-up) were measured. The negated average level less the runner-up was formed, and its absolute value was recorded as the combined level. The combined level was 19.03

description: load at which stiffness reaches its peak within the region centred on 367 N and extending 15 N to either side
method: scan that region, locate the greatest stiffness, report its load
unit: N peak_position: 354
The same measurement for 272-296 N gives 279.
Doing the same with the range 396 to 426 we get 419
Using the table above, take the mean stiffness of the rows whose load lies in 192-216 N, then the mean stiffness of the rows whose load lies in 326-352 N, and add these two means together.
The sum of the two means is 18.7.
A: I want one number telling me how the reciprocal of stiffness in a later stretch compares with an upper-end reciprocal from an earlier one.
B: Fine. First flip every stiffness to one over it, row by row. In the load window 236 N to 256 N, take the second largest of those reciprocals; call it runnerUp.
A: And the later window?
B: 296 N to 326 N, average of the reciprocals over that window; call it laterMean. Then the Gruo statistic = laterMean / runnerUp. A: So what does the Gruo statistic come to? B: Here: 1.01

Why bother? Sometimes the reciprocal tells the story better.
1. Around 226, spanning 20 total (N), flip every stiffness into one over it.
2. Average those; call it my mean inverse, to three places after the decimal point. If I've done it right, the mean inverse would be 0.104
